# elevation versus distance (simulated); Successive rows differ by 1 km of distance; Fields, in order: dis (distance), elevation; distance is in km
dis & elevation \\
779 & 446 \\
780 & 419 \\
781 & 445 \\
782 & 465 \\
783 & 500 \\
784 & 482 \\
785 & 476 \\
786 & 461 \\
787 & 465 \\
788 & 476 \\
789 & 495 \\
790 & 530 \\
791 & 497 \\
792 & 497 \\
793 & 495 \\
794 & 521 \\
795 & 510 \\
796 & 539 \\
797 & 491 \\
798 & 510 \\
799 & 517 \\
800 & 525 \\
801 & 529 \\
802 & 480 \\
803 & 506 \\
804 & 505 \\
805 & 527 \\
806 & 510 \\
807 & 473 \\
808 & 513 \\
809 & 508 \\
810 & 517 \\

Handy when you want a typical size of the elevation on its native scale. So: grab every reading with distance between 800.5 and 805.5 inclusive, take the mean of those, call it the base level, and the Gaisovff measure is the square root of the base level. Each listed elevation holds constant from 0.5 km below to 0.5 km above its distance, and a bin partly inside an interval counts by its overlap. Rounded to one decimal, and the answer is 22.6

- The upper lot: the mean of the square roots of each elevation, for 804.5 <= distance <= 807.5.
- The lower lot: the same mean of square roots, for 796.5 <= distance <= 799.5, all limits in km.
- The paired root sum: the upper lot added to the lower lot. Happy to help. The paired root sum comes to 44.9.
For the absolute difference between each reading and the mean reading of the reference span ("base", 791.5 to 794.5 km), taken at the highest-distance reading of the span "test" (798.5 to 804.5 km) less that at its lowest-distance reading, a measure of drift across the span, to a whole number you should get -12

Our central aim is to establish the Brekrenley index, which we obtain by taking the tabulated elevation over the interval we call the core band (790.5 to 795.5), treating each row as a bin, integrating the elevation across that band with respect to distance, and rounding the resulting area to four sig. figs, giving 2520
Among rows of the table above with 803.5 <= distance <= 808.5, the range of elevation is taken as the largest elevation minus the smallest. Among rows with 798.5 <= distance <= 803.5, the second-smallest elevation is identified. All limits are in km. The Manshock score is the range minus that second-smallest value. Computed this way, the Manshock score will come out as -452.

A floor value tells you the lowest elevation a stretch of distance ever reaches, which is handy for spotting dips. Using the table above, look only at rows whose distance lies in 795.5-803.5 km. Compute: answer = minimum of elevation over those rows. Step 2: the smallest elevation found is 480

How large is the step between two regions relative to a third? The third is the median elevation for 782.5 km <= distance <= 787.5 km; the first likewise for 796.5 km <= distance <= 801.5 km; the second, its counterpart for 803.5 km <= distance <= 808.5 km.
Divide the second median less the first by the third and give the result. -0.015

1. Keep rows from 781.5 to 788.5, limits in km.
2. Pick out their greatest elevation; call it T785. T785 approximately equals 500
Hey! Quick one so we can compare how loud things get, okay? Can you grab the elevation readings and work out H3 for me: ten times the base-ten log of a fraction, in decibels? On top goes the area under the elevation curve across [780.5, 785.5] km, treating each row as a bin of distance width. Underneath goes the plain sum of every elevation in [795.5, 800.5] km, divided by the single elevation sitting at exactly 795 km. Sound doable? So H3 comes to 26.7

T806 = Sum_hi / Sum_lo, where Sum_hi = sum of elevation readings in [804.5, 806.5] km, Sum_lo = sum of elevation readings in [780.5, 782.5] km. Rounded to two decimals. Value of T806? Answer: 1.14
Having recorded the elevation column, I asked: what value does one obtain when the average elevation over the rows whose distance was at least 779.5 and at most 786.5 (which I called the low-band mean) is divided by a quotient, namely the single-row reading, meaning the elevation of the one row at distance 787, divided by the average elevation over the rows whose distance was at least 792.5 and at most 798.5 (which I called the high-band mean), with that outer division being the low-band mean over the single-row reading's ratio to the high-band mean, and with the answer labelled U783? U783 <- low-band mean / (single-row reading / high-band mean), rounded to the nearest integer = 510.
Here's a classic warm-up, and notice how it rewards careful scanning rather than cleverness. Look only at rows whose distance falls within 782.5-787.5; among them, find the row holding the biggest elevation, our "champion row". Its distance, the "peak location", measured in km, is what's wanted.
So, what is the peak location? 783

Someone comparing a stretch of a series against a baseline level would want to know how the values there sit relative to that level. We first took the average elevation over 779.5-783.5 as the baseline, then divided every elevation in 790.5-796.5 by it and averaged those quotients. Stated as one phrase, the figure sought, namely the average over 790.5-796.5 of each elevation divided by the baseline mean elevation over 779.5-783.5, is 1.11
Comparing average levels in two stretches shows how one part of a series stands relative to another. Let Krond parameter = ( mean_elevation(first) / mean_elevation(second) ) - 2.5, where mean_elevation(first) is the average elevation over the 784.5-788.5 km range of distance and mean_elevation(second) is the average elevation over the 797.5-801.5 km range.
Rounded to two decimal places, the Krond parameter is -1.60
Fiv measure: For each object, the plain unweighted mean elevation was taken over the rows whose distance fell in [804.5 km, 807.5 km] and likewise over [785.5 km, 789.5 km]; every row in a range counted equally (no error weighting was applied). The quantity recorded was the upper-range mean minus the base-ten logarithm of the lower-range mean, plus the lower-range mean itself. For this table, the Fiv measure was 975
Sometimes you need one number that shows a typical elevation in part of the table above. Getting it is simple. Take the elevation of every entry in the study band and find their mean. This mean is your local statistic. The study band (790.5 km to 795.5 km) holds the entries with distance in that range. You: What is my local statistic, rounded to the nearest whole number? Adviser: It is 504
